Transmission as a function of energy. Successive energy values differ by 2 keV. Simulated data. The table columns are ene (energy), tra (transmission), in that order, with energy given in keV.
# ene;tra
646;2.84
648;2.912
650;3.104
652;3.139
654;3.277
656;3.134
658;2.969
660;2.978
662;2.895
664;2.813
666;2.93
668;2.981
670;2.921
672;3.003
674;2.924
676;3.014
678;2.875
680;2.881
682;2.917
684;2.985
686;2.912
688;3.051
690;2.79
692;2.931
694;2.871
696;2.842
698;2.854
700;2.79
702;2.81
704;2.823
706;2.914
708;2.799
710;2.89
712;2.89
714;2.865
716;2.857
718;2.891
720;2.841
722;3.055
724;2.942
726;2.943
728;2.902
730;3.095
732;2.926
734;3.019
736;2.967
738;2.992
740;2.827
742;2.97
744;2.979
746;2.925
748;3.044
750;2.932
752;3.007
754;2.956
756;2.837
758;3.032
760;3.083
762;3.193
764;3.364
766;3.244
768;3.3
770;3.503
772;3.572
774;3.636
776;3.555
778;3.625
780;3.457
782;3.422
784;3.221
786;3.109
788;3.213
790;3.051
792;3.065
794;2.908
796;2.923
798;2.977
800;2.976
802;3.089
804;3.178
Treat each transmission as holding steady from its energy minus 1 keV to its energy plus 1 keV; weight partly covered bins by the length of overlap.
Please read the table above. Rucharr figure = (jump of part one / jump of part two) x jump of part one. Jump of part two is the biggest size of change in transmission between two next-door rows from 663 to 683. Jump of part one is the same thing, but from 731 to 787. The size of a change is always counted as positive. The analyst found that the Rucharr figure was 0.30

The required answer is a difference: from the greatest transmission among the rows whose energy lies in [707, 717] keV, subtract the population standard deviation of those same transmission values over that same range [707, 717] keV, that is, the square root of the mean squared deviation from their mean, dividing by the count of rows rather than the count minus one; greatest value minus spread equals 2.86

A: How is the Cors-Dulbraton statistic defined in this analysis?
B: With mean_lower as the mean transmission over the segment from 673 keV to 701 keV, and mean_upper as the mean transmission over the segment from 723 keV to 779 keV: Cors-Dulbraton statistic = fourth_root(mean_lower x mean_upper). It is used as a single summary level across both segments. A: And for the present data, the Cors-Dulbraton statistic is 1.735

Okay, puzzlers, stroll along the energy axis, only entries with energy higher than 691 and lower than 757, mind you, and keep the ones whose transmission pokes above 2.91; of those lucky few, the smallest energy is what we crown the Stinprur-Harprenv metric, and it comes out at 692 keV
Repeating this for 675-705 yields 676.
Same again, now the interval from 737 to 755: 738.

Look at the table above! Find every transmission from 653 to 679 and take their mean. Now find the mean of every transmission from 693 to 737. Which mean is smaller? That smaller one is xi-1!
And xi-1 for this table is 2.899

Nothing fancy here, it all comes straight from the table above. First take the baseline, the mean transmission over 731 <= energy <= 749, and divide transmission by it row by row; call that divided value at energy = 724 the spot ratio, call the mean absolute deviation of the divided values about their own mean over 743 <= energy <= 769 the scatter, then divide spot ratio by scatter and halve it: 11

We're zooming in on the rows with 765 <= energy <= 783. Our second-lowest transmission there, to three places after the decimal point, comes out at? 3.300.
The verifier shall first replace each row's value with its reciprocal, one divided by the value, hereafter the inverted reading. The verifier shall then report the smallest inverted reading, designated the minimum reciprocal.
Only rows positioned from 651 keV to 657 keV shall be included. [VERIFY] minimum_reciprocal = 0.305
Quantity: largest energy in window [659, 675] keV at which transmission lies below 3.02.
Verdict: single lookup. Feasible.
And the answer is 674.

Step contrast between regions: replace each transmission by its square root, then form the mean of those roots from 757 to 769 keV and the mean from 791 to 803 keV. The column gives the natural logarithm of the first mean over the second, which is 0.034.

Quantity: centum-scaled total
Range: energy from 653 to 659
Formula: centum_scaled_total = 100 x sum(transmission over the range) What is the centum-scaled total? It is 938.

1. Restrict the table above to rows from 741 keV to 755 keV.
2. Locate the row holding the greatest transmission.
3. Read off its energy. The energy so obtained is 748 keV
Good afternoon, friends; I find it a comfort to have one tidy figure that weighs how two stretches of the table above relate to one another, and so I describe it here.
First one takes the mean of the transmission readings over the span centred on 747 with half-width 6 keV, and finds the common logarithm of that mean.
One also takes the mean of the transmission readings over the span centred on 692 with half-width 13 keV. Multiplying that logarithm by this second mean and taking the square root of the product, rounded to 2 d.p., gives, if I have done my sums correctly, 1.17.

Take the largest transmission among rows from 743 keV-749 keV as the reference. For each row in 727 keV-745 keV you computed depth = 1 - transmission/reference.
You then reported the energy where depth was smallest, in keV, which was 730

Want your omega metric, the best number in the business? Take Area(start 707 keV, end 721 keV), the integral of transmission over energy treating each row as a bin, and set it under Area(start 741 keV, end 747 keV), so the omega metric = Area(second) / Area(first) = 0.44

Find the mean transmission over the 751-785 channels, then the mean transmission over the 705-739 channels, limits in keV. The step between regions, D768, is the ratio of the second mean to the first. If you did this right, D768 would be 0.89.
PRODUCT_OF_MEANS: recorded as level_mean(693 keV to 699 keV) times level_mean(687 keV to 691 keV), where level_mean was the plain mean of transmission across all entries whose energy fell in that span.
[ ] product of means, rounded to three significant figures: 8.34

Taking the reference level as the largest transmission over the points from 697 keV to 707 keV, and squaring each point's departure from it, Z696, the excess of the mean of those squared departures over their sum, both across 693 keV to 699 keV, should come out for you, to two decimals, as -0.01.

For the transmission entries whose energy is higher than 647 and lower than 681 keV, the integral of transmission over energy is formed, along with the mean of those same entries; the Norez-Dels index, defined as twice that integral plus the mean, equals 206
